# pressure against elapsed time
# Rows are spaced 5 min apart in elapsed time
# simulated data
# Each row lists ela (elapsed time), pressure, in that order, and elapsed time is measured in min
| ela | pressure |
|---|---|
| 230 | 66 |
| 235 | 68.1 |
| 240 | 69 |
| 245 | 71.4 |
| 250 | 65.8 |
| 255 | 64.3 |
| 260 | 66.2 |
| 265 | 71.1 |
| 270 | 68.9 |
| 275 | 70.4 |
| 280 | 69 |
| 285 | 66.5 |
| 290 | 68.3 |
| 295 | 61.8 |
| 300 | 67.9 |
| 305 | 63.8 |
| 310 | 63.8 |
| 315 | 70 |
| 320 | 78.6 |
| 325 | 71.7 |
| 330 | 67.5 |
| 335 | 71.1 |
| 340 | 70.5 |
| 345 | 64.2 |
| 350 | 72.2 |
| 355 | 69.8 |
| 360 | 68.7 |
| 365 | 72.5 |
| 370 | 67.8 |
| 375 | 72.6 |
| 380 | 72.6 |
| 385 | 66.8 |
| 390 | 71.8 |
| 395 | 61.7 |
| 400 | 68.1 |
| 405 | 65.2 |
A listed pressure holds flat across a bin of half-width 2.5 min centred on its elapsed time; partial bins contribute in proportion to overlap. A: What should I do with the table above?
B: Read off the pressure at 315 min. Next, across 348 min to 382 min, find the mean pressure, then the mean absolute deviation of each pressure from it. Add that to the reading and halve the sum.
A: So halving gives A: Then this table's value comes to 35.9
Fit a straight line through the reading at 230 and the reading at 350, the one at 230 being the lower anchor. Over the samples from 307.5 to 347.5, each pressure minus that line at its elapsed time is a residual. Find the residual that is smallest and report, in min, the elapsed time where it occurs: 345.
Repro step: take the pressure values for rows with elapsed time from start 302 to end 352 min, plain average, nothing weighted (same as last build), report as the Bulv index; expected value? 69.3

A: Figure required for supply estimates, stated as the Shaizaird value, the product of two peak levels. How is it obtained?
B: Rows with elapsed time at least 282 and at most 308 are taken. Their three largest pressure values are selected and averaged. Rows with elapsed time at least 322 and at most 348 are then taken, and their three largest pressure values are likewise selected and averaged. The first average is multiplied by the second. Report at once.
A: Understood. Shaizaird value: 4804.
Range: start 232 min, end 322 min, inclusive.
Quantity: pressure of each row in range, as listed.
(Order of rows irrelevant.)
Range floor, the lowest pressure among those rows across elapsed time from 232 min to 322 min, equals 61.8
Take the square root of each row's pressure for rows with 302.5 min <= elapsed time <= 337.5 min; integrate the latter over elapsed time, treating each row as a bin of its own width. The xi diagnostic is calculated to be 292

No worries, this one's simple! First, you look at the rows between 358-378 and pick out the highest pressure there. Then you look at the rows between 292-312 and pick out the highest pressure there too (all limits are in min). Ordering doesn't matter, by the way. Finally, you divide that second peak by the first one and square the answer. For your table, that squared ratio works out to 0.875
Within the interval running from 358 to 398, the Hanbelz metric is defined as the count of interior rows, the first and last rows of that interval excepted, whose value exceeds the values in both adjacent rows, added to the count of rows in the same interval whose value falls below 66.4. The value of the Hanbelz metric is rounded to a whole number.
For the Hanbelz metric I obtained 3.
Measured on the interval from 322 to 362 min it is 3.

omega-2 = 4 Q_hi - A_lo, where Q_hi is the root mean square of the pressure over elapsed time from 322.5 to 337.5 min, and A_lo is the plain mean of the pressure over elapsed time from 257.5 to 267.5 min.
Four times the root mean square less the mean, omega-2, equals 212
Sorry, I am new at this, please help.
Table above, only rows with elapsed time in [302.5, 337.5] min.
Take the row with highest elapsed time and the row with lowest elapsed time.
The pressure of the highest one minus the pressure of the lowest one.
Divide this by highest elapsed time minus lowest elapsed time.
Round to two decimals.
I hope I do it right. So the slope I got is 0.24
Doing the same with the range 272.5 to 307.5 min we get -0.22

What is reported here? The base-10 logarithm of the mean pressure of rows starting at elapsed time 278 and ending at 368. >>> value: 1.84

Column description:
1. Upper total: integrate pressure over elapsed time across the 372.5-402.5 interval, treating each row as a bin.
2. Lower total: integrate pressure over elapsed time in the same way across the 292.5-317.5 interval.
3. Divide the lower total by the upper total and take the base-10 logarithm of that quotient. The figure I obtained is -0.1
